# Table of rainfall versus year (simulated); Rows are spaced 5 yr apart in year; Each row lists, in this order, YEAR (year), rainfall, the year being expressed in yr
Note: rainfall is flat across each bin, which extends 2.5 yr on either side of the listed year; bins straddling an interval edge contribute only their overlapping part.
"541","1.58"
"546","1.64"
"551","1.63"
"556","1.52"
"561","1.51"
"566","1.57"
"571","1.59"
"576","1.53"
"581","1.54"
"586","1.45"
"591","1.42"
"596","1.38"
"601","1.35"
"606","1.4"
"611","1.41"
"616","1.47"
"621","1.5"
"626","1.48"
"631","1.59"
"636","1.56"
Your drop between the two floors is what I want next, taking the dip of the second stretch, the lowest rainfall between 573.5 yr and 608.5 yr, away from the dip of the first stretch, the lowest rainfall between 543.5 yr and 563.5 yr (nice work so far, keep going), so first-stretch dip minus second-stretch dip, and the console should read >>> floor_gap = 0.16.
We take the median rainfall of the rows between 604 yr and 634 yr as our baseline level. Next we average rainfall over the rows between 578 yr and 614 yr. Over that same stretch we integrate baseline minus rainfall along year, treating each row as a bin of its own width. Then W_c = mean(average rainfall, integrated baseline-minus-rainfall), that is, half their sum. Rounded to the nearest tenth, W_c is 1.6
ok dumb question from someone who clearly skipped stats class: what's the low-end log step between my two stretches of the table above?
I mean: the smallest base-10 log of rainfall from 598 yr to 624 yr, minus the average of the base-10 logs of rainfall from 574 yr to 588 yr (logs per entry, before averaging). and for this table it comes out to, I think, -0.048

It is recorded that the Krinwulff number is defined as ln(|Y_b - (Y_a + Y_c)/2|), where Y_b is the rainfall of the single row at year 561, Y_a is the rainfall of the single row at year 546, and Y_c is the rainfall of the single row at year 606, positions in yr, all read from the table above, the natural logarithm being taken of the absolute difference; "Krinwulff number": -4.61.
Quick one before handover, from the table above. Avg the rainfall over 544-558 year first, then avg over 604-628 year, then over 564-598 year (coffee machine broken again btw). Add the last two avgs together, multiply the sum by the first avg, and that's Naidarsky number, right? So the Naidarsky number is 4.71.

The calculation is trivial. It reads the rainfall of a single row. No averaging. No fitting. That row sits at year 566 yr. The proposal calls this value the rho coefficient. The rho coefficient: 1.57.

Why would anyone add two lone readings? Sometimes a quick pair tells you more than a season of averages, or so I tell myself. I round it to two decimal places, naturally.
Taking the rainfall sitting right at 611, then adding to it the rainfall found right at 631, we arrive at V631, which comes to 3.00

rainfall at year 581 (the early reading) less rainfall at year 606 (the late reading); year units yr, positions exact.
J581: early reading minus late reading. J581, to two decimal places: 0.14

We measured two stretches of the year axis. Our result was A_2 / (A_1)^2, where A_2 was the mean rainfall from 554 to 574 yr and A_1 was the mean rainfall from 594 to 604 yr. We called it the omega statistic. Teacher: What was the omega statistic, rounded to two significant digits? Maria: 0.83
